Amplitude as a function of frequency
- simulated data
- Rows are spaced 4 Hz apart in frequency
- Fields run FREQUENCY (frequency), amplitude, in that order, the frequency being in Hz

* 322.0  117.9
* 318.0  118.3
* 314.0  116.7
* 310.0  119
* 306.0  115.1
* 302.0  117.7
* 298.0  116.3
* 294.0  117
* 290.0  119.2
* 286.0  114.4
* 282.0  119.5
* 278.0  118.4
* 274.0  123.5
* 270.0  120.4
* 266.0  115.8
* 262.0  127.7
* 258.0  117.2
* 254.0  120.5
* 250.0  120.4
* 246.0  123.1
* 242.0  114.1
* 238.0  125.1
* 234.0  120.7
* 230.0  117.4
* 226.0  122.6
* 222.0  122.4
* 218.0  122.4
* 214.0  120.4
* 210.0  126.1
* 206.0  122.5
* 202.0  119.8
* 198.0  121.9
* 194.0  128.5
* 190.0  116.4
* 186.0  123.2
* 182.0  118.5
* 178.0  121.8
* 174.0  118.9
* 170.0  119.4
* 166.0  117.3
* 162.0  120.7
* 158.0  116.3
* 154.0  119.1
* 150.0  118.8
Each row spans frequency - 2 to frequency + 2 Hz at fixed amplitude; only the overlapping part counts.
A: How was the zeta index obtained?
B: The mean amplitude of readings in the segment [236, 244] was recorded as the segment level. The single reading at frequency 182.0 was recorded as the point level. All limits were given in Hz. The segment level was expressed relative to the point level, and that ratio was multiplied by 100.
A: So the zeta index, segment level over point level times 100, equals 101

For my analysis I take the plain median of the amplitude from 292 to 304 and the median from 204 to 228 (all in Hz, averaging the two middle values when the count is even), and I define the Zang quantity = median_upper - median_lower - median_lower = -128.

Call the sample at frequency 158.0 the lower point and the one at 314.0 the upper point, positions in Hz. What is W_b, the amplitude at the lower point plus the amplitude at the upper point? 233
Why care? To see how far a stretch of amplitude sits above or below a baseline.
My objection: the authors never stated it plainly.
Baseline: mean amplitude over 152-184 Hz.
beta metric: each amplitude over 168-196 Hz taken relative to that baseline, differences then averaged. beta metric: 2.0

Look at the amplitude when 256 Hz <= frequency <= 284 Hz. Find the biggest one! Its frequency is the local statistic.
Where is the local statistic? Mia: 262.0 Hz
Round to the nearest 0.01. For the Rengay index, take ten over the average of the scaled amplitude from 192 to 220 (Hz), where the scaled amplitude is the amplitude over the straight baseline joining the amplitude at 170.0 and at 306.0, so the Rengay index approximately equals 9.61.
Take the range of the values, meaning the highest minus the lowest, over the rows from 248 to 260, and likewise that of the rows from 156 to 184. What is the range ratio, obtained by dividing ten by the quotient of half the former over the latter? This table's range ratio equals 33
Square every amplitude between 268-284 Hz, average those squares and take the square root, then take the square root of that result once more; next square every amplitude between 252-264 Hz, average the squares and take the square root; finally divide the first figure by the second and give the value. 0.0901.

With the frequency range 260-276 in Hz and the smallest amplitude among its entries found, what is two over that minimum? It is 0.0173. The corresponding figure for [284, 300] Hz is 0.0175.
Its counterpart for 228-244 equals 0.0175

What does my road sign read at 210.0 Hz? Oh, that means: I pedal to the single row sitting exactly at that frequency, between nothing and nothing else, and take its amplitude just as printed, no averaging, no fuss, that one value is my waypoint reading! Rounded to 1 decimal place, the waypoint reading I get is 126.1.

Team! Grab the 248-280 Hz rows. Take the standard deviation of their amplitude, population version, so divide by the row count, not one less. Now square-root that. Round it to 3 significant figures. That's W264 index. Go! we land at 1.87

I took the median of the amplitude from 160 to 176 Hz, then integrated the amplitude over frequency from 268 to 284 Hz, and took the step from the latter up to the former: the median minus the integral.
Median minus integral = -1808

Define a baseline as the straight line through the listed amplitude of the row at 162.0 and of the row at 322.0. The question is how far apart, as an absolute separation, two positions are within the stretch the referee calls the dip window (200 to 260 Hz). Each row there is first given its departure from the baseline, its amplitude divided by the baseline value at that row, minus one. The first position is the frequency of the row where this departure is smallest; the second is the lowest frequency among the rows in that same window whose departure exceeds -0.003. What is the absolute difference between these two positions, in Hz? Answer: 40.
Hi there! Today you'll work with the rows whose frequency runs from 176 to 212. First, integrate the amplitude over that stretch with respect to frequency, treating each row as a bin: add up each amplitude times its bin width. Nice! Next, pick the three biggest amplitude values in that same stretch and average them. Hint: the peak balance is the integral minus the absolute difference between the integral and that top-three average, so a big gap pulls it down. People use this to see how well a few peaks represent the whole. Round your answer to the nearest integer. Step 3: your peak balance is 126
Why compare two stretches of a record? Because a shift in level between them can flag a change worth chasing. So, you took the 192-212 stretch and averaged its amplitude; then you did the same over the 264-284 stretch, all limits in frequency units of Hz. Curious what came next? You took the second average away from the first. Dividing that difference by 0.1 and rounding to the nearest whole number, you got 42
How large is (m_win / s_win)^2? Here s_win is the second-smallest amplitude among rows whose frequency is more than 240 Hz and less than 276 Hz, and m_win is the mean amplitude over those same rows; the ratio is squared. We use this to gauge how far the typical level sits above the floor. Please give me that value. 1.08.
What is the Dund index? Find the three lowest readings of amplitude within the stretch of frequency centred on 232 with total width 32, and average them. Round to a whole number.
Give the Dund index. 117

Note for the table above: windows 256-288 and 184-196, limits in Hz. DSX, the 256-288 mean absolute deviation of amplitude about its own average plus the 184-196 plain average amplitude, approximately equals 126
